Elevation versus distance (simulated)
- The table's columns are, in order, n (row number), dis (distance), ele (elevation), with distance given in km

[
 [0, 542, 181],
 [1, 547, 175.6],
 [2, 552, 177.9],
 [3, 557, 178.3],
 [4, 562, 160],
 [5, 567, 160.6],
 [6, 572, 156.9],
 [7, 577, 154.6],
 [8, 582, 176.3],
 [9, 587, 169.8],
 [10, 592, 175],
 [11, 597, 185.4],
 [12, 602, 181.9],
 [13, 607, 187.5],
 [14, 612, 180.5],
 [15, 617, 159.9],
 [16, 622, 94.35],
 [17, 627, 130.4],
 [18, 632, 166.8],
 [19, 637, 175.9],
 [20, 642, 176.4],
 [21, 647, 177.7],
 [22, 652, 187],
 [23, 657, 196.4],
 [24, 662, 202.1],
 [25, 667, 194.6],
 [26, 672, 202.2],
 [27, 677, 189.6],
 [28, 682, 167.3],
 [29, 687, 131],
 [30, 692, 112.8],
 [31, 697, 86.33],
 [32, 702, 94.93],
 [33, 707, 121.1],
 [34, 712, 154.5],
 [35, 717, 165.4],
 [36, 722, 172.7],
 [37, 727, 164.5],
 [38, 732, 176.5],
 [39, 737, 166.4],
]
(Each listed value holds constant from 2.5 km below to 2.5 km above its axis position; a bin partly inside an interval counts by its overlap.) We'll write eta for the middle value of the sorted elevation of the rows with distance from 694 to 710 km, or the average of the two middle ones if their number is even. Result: 95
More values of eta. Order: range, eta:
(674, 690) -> 167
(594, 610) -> 185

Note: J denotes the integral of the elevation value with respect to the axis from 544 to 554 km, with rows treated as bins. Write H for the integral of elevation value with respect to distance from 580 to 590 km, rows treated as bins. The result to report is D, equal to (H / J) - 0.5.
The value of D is 0.48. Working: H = 1730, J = 1769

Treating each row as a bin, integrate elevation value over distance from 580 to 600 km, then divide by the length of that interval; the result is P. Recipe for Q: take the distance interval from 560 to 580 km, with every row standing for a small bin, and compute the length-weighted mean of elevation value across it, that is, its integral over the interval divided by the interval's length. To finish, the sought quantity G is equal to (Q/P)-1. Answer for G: -0.10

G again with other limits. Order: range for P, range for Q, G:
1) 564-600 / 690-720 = -0.27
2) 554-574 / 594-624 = 0.01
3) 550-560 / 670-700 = -0.17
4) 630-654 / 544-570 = -0.04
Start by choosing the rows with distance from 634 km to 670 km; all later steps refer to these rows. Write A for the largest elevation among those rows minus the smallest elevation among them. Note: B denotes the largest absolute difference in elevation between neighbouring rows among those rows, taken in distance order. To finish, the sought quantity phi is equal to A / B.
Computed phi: 2.8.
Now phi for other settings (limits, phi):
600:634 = 1.4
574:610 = 1.5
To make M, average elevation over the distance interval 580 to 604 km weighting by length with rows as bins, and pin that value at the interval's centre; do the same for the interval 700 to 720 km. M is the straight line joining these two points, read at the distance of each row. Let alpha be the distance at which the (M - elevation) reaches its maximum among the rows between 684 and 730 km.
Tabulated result 697 km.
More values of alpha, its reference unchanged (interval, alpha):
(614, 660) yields 622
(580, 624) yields 622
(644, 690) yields 687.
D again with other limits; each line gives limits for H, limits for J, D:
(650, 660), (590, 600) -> 0.57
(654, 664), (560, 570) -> 0.74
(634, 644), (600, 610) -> 0.45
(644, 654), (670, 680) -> 0.44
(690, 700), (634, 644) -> 0.06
